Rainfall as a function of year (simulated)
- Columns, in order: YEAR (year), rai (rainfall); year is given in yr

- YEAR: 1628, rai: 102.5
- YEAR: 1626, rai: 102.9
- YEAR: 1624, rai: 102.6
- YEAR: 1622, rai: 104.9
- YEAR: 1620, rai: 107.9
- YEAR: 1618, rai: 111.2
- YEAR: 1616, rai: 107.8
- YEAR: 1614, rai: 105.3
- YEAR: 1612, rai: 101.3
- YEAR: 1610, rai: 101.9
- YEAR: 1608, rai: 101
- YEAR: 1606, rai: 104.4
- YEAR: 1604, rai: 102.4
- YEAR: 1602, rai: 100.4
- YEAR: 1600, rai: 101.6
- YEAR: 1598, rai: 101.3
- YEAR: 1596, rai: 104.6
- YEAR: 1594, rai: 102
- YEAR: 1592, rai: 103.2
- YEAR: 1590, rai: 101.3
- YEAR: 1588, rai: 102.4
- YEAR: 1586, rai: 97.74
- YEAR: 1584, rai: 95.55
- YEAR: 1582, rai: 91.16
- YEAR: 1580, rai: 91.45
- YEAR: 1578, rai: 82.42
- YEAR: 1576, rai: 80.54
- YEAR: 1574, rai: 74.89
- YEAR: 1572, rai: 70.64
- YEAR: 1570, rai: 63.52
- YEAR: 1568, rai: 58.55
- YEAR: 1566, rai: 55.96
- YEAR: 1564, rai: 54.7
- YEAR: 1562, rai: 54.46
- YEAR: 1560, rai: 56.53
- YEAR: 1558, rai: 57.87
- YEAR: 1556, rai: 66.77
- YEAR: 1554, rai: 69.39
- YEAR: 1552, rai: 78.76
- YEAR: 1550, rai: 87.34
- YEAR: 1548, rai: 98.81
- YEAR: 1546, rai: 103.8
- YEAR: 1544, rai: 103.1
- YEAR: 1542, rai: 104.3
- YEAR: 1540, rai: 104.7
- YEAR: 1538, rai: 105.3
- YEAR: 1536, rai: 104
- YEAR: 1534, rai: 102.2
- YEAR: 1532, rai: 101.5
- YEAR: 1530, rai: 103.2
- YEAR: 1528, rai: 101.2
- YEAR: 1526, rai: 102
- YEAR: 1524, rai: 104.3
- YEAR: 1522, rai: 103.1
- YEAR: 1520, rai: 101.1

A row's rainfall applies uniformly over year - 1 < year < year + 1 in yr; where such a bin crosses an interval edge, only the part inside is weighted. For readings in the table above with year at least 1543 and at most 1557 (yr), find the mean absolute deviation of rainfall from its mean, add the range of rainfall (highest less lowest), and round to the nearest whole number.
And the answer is 50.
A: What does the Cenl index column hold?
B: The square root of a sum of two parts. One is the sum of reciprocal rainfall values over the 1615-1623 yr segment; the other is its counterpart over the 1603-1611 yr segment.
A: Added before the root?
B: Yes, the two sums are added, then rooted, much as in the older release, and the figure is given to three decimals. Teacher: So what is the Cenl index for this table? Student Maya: 0.276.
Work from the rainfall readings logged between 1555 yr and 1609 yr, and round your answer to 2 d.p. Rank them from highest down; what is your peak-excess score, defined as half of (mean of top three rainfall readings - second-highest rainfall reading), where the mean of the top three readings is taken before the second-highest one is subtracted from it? -0.17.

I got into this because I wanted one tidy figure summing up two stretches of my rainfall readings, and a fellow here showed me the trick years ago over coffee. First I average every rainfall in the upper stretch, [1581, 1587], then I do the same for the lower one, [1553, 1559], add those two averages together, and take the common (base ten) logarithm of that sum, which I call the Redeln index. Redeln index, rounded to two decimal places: 2.20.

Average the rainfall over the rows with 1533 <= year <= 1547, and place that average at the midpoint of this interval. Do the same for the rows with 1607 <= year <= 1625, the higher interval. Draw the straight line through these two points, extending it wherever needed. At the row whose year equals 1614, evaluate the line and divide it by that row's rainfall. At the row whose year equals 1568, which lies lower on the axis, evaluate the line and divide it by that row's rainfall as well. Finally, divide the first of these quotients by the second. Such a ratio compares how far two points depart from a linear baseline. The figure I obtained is 0.6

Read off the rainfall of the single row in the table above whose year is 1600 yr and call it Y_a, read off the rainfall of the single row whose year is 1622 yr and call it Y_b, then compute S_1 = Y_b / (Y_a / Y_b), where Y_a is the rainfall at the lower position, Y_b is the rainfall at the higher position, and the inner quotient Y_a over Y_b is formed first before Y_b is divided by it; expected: 108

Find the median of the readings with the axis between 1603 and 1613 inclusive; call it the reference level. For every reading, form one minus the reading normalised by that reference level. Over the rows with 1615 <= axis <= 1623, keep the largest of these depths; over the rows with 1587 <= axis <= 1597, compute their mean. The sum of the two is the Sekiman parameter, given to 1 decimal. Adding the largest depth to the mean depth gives 0.0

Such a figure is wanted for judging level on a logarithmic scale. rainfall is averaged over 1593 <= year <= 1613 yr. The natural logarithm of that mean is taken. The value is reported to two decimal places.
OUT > 4.63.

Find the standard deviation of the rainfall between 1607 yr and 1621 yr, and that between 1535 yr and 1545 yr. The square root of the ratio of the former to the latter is 2.2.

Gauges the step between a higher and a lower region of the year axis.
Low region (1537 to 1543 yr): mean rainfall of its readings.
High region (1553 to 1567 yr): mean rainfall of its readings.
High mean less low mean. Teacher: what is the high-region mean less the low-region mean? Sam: -45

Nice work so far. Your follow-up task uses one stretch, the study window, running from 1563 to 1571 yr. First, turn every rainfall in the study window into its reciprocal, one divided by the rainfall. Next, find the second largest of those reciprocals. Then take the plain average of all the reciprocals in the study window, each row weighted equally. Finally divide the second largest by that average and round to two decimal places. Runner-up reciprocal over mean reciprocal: 1.04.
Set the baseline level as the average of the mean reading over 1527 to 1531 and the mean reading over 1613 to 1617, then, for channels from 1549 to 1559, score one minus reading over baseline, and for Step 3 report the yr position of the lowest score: 1550 yr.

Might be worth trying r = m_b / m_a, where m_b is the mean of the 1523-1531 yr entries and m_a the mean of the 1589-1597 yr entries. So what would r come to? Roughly 1.0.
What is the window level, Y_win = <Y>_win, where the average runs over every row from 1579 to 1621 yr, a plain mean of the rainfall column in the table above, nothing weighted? 102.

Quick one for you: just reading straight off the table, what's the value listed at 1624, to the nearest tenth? 102.6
